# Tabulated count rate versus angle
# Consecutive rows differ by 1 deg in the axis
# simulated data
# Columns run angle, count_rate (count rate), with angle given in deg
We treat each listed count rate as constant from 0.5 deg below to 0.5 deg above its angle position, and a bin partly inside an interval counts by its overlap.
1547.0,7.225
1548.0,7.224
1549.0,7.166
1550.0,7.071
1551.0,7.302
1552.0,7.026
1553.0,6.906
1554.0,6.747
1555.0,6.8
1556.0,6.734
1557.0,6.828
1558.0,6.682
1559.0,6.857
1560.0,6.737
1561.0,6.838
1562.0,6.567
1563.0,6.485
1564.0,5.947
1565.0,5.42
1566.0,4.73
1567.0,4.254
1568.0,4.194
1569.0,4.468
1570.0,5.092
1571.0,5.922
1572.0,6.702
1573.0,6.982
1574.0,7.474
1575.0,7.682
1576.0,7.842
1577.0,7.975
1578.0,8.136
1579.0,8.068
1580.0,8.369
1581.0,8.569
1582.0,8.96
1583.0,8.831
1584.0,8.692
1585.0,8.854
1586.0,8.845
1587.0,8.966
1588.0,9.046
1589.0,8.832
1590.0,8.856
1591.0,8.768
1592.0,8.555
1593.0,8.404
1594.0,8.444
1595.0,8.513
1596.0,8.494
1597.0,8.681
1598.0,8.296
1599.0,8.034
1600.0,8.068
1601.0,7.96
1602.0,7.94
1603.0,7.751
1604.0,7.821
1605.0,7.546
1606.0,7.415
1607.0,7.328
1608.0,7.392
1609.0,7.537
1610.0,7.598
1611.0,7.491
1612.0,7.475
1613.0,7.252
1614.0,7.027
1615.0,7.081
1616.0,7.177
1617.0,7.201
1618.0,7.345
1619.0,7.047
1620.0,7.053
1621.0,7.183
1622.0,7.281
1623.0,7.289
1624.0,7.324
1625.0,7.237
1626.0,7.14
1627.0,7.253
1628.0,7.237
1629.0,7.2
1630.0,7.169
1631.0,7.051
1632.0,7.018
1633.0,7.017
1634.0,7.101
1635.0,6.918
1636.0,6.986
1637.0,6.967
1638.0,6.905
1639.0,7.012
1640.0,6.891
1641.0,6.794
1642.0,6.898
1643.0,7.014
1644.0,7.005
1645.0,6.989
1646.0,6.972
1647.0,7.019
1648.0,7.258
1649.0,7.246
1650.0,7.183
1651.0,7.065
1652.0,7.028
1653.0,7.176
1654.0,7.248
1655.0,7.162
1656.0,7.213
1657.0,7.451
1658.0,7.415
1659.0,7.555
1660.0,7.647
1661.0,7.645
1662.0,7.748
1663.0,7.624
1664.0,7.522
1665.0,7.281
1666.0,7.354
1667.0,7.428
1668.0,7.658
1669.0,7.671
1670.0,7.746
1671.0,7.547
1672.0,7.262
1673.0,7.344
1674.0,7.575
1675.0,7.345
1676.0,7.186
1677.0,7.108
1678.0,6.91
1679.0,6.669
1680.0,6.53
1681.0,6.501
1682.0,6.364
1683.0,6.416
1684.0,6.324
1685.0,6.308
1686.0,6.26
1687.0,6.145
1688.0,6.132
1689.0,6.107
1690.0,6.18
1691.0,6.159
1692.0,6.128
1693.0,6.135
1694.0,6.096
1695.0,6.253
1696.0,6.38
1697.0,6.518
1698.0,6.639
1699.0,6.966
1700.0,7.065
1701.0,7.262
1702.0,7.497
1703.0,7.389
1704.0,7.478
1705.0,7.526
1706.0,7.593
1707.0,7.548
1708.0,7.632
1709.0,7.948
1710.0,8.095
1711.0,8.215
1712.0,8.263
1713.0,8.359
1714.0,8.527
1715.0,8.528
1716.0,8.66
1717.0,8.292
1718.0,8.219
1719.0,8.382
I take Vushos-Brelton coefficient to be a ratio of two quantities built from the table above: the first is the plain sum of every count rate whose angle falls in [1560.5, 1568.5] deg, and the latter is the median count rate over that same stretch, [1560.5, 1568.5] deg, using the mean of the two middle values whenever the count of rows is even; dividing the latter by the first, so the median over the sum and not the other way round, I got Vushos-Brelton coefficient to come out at 0.1279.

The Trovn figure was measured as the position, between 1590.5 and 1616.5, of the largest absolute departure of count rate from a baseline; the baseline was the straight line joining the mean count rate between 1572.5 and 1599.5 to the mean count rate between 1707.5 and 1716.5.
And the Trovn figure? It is 1614.0 deg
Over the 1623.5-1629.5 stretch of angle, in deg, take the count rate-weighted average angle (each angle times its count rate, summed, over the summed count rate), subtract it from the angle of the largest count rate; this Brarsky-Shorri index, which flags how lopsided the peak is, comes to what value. -2.5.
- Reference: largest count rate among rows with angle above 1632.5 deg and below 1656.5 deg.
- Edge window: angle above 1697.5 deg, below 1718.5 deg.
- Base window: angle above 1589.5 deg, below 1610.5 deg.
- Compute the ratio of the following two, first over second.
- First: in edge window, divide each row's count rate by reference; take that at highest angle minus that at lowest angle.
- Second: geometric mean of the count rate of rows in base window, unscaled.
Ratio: 0.027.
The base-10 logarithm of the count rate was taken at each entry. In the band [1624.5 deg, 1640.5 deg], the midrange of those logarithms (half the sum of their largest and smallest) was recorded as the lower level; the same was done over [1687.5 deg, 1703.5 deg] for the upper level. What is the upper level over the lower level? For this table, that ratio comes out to 0.98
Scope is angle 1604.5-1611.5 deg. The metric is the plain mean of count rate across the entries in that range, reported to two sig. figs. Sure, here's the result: 7.5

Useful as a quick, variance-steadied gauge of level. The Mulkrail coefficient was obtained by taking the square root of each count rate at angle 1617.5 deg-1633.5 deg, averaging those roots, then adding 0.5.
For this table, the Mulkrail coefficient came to 3.18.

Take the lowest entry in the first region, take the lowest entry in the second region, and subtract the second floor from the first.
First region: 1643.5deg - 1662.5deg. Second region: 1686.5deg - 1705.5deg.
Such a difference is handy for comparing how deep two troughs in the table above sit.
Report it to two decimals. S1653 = 0.88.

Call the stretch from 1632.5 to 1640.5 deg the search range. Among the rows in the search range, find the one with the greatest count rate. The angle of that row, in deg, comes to 1634.0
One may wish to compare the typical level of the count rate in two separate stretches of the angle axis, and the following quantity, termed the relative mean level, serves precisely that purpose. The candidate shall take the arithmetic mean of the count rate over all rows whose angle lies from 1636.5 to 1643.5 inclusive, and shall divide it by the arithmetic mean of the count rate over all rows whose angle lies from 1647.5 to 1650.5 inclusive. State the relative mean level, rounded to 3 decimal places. 0.958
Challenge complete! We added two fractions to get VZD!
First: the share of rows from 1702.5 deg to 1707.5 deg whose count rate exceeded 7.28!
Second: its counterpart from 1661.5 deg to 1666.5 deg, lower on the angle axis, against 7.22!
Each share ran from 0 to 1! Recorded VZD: 2.0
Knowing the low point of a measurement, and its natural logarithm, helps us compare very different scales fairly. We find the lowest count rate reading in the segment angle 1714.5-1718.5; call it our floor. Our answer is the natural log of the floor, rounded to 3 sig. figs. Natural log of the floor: 2.11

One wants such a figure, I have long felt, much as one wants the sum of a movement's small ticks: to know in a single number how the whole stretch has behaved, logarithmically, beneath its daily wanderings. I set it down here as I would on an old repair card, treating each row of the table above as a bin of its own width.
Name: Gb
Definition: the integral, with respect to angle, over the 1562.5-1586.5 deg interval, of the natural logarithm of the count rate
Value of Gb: 46.1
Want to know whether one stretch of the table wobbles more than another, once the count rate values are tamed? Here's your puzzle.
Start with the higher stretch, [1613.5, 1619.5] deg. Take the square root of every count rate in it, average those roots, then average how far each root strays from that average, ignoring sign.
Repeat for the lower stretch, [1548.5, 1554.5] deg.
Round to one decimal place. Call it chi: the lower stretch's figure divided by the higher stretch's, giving 1.5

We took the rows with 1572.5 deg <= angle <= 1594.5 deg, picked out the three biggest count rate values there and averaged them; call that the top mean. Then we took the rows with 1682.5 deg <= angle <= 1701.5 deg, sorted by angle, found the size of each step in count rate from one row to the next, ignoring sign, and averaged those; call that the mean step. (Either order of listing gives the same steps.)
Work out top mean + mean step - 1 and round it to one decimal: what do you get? 8.1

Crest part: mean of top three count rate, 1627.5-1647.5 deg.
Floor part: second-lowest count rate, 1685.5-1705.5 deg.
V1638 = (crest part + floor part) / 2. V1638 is 6.7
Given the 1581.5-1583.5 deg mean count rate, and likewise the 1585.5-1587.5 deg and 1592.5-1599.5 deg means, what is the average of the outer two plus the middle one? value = 17.6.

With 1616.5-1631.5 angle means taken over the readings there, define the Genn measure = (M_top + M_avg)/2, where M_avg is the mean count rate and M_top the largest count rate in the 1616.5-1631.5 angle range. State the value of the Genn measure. 7.3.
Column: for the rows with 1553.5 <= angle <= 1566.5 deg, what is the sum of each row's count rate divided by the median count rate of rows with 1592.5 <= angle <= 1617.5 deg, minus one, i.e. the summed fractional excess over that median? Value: -2.0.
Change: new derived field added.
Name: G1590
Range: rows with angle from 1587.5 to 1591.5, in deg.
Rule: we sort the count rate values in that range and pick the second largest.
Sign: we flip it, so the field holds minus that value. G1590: -8.9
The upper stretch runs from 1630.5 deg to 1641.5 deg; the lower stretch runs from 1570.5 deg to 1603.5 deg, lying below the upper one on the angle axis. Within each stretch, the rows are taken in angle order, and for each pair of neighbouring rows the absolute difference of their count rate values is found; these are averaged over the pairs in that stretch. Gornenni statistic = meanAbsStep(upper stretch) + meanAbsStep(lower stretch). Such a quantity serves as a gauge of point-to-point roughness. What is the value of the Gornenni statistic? 0.26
